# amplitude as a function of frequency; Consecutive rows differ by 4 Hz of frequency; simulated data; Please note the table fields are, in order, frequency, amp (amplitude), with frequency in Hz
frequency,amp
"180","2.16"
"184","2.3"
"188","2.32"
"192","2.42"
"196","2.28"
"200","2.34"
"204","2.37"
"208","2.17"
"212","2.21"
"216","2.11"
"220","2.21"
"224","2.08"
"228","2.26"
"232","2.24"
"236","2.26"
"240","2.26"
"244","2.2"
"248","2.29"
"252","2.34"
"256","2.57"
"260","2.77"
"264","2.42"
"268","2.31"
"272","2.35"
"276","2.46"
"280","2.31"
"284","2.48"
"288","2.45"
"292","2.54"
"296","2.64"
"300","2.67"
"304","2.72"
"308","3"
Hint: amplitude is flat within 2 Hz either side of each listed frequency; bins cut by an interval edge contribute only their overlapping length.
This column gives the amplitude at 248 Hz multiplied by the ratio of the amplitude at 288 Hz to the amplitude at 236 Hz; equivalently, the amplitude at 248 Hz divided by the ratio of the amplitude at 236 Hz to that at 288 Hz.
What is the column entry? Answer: 2.48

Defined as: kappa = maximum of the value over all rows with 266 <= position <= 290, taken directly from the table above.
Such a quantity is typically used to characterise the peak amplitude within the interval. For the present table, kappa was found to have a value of 2.48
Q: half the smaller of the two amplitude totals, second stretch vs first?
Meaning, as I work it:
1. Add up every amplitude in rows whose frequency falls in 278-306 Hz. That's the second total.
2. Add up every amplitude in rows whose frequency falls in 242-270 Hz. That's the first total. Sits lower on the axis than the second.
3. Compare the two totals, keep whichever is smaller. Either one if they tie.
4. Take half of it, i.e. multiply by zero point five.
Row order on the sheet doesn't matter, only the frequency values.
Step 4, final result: 8.45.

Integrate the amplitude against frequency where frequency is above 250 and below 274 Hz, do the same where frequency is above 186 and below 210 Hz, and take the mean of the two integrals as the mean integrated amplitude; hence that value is 57.3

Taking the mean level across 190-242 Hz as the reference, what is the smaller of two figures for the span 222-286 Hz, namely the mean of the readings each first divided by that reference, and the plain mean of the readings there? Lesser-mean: 1.05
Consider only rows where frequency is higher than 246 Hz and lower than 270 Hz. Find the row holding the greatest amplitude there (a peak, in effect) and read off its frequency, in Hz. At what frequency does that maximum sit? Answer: 260 Hz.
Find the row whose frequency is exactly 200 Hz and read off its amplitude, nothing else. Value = 2.34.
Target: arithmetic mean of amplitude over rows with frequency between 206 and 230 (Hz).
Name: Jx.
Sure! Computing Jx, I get 2.2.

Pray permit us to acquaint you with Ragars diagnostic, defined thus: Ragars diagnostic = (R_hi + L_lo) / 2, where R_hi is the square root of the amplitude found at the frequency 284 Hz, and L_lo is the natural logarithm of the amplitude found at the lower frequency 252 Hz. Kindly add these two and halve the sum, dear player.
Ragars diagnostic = 1.21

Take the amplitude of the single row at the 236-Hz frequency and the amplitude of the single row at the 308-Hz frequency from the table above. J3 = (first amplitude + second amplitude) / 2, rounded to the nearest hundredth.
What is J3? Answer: 2.63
